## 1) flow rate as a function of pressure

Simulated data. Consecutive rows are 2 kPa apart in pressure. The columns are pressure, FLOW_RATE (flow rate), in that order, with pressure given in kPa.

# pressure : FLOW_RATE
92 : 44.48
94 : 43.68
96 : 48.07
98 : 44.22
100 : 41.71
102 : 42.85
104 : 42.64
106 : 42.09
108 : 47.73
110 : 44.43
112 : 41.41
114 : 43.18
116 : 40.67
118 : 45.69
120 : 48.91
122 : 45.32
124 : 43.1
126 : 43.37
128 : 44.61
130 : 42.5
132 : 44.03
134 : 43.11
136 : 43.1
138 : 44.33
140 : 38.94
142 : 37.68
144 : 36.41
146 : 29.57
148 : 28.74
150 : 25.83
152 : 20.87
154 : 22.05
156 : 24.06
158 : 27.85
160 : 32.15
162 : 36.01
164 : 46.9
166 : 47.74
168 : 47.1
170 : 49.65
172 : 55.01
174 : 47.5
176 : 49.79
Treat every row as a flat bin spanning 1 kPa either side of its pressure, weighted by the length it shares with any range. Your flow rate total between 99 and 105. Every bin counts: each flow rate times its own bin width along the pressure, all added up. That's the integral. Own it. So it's 254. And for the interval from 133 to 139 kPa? 261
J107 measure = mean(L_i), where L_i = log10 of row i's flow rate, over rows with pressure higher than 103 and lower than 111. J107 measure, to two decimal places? 1.65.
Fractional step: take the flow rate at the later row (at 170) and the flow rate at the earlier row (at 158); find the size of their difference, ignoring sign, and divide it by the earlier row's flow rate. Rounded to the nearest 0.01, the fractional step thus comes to 0.78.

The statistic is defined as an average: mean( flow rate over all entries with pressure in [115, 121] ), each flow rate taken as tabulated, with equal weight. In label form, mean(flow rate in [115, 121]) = 45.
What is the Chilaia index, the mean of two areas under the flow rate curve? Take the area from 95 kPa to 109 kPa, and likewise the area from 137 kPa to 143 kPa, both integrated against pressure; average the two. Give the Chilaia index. 430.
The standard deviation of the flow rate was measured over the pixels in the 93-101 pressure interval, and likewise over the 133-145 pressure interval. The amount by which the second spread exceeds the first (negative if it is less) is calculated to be 0.7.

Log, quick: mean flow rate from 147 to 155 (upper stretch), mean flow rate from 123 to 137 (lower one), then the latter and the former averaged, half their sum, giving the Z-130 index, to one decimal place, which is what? 33.9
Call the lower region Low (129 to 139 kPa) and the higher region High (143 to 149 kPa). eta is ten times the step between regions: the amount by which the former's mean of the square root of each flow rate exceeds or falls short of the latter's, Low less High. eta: 10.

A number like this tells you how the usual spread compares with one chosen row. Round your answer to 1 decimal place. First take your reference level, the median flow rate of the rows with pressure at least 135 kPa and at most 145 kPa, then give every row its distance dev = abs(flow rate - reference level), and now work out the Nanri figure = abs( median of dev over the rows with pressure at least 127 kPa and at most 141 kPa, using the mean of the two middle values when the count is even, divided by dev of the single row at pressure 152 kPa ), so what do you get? 0.2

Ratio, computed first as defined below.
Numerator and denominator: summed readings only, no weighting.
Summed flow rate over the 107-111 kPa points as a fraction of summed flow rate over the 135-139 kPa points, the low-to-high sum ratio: 1.1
